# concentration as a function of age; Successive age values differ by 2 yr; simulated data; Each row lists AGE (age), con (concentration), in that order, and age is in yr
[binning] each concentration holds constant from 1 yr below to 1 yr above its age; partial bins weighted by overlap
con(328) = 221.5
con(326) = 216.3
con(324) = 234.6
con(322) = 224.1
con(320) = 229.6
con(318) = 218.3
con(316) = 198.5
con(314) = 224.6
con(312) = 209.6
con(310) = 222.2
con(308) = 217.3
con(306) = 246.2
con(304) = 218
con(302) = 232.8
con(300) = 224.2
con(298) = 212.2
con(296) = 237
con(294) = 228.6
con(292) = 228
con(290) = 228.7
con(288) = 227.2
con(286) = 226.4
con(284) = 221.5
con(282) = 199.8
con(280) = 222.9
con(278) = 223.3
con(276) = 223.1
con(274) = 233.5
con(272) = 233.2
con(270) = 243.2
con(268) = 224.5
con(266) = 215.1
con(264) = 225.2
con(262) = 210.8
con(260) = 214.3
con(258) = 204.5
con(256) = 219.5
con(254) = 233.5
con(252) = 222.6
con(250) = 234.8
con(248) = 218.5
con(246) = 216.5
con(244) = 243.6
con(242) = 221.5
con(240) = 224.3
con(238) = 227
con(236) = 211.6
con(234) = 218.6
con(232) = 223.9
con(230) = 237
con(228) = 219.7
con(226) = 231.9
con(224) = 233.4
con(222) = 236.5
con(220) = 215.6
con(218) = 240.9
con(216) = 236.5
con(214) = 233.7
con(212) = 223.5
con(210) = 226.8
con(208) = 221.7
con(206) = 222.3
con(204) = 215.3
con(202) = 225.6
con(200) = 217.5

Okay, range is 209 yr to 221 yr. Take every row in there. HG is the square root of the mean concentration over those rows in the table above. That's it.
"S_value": 15.1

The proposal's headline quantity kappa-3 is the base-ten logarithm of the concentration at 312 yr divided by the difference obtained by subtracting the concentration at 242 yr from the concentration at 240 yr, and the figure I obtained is 1.87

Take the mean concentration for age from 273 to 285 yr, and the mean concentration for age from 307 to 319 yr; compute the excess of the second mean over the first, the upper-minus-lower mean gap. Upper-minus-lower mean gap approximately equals -6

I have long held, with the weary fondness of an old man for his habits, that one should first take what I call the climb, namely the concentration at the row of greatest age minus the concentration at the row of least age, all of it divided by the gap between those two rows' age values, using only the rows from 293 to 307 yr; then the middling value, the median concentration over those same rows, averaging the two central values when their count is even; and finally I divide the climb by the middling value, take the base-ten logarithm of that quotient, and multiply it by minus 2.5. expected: 5.48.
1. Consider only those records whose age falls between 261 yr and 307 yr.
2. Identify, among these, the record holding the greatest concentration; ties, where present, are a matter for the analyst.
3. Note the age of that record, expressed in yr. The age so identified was 306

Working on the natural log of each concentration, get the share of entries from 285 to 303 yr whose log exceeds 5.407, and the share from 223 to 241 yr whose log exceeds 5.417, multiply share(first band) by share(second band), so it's 0.395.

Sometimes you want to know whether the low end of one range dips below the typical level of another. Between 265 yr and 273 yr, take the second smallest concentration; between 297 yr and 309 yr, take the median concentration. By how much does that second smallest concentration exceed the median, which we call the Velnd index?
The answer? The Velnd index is 3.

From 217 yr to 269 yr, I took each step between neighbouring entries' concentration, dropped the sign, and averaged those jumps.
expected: 11.7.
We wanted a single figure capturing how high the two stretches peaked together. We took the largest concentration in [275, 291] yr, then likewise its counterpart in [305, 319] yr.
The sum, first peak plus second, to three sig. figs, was 475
